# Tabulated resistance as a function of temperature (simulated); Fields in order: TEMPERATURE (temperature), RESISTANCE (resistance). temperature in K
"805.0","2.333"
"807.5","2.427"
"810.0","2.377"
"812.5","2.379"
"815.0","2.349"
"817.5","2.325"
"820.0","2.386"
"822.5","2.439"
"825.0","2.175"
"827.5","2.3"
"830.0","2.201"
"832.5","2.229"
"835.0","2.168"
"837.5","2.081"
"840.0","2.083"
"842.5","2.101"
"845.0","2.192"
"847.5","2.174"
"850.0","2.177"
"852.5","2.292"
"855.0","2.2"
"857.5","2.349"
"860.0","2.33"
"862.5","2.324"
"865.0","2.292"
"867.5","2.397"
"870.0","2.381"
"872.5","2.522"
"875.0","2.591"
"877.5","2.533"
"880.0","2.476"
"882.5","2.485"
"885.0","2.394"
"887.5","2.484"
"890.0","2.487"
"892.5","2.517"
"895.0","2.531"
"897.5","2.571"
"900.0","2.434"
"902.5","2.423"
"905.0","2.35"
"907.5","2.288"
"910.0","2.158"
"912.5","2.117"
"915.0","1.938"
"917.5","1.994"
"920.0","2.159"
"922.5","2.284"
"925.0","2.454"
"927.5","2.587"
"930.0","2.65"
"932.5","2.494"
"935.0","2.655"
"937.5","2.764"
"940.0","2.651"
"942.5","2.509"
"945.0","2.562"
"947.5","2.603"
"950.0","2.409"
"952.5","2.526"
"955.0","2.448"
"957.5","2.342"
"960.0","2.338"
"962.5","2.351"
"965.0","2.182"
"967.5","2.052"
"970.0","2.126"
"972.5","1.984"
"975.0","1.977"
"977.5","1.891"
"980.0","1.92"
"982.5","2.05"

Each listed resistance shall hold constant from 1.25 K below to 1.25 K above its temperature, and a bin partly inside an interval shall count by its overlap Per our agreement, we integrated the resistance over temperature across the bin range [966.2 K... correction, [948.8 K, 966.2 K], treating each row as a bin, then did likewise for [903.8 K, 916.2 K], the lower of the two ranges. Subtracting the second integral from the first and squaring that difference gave 206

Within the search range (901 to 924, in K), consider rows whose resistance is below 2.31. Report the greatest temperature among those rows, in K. 922.5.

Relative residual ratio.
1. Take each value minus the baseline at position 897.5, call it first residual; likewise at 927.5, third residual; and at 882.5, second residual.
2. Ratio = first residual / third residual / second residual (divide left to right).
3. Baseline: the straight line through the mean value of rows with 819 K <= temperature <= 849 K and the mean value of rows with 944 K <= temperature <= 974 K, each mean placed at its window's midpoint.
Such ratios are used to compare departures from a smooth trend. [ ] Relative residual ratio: 4.5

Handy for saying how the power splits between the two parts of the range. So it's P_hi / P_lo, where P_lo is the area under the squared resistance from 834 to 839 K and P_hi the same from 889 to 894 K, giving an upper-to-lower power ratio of 1.39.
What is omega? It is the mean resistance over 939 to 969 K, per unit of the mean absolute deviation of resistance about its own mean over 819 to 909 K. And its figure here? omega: 19.5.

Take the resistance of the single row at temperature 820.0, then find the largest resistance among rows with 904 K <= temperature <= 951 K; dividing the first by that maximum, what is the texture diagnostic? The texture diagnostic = 0.86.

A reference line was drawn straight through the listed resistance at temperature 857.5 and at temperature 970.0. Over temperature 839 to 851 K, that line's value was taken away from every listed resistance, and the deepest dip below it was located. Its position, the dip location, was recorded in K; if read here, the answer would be 840.0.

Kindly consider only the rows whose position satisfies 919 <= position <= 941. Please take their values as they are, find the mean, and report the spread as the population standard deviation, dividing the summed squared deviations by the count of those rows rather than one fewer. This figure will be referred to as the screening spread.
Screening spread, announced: 0.18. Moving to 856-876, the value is 0.10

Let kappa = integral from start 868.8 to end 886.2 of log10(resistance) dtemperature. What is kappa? 7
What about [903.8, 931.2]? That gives 10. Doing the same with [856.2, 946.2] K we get 34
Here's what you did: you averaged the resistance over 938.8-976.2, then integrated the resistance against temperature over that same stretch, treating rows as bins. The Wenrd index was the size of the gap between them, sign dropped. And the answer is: 85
